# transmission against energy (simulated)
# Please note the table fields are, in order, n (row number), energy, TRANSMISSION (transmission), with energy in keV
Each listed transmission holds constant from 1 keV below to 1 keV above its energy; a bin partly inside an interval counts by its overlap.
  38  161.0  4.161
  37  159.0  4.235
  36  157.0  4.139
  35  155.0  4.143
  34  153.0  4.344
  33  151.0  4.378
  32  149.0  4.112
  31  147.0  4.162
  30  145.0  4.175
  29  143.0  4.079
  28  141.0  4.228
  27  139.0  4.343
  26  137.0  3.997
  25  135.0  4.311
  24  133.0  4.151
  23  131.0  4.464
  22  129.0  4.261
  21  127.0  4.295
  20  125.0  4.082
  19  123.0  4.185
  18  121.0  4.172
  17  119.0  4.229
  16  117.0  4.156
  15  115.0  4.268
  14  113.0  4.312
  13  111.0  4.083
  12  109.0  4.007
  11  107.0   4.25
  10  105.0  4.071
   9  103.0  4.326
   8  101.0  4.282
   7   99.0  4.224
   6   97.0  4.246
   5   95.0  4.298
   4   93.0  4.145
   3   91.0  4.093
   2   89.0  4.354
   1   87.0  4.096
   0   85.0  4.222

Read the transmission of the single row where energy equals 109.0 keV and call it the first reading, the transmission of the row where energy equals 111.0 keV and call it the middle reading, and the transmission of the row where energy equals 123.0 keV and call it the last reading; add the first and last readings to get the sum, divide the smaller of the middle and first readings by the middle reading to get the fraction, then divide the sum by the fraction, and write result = 8.35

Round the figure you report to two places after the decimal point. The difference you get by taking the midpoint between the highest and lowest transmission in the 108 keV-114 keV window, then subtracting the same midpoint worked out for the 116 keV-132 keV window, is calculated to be -0.11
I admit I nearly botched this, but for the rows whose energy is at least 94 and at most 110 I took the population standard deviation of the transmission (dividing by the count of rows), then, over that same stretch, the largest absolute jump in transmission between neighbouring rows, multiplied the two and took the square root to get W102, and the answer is 0.16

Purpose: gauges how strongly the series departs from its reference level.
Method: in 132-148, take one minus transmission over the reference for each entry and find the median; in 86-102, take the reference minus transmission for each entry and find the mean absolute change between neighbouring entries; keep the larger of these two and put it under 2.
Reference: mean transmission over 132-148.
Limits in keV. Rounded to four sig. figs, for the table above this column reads 16.36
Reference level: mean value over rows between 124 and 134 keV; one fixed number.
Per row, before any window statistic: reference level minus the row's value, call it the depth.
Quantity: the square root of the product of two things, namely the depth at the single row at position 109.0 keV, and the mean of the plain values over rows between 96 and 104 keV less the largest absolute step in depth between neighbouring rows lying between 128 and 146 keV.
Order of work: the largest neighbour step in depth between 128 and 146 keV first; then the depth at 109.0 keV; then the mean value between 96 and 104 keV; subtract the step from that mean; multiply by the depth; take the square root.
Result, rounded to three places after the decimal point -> 0.978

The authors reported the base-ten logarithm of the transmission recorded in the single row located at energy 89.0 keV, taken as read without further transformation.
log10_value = 0.639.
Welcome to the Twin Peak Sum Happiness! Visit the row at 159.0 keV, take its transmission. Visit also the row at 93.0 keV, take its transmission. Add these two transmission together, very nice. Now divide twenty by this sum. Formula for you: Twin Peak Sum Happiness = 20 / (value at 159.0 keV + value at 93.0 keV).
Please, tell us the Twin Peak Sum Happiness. 2.39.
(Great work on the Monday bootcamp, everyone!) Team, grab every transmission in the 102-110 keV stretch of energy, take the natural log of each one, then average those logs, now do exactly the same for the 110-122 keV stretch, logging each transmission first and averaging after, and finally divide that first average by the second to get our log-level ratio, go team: 0.99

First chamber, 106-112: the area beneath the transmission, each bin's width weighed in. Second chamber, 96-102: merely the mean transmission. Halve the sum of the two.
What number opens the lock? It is 14.5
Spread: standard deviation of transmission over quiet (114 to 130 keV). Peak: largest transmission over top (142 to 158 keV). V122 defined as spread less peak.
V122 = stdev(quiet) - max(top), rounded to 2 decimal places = -4.31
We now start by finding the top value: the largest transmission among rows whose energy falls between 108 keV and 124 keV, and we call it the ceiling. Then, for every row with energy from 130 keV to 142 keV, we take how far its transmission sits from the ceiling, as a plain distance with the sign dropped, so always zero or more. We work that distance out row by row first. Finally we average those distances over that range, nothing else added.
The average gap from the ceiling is 0.124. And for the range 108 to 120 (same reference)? 0.136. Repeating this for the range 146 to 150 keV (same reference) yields 0.175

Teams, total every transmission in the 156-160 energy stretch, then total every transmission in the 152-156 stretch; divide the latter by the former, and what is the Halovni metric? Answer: 1.013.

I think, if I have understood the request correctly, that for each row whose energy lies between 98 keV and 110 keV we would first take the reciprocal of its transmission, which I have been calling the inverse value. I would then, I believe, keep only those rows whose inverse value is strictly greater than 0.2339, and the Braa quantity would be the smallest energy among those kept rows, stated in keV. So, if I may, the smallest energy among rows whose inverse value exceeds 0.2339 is 99.0 keV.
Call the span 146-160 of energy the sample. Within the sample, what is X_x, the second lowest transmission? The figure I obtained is 4.139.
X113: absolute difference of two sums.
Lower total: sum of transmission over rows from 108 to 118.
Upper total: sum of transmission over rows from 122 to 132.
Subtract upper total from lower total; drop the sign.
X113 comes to 0.46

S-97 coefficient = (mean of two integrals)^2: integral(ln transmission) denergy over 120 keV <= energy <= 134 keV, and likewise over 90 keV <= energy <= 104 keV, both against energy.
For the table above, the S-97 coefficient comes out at 408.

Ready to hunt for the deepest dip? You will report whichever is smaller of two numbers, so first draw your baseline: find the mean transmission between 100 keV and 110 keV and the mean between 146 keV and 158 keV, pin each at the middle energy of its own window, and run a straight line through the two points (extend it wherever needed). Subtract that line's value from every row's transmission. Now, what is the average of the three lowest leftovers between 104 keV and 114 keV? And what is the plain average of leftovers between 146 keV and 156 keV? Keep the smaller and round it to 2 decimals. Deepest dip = -0.14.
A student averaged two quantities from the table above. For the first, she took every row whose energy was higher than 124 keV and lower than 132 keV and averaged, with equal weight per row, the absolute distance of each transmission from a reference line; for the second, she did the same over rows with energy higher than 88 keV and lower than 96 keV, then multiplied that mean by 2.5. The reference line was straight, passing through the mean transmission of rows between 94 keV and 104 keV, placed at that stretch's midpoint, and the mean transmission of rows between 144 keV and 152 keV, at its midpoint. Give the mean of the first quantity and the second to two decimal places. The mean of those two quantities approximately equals 0.19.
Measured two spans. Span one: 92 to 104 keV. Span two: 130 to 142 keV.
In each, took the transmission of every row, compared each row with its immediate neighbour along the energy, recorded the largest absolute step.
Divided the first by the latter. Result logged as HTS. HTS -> 0.44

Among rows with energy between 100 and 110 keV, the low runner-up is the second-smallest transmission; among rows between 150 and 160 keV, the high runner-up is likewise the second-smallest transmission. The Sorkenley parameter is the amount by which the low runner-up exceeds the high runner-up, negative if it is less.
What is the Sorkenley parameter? -0.07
